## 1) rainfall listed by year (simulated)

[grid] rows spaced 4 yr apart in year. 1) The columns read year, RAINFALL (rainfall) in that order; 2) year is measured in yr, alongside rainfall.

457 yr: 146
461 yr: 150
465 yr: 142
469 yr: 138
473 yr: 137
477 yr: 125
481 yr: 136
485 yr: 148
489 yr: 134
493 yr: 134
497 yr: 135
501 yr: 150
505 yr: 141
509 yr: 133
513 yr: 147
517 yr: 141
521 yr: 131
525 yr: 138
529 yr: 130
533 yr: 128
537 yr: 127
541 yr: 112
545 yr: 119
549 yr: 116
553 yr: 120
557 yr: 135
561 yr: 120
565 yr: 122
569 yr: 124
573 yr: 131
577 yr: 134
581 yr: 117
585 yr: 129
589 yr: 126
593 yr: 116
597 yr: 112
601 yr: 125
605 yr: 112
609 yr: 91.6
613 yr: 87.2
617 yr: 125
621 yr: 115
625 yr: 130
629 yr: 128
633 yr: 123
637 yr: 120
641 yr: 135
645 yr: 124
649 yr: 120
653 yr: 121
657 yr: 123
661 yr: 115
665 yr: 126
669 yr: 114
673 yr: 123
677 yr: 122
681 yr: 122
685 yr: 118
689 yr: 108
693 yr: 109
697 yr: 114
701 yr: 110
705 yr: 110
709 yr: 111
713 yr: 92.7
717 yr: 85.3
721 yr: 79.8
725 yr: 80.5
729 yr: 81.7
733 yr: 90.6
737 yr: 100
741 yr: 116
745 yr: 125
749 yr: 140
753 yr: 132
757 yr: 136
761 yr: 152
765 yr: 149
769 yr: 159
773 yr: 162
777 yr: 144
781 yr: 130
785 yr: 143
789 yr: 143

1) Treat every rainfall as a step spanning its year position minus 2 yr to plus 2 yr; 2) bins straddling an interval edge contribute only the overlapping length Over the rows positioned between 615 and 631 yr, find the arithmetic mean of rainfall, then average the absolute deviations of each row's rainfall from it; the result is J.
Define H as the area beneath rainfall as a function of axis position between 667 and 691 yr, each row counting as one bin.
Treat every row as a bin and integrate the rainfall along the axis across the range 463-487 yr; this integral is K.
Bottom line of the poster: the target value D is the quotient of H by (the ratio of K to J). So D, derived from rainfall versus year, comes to 4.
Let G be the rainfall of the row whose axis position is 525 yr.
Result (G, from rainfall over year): 138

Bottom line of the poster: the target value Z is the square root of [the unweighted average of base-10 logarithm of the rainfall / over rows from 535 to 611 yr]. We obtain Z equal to 1.44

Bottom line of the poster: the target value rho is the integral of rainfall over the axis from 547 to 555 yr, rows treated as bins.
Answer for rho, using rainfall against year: 944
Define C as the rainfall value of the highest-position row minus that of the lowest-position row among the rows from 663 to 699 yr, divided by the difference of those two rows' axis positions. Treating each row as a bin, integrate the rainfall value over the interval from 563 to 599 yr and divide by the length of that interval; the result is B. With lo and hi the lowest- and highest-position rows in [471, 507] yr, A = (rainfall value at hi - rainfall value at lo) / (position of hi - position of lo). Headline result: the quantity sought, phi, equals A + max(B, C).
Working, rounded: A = 0.1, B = 123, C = -0.4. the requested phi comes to 124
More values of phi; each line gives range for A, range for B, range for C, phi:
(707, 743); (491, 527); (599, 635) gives 139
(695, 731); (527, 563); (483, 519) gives 122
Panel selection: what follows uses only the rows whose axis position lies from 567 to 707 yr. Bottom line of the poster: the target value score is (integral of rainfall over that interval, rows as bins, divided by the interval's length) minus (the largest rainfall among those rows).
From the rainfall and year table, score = -16.1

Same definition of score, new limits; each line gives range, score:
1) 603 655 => -17.2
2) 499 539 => -13.4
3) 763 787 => -14.2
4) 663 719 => -14.2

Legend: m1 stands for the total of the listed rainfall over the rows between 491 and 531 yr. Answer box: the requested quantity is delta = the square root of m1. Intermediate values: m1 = 1380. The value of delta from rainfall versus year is 37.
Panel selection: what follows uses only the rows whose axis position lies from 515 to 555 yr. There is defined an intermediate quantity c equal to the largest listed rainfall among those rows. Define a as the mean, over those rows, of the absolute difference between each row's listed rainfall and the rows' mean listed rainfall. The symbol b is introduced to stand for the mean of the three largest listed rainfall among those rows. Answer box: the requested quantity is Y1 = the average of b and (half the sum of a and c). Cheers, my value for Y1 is 105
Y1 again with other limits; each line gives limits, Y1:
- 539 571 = 98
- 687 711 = 85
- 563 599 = 101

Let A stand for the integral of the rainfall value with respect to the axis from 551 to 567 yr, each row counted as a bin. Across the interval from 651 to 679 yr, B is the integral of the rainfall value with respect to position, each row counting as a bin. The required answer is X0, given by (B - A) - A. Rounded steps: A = 1988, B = 3376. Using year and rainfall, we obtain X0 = -600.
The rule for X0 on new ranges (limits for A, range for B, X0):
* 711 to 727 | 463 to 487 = 598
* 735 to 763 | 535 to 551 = -5312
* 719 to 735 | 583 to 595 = -1177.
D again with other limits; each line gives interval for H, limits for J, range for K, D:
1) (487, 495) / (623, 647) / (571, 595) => 2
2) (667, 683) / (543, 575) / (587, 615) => 3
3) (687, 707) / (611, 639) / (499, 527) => 6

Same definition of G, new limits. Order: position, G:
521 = 131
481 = 136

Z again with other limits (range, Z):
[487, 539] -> 1.46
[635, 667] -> 1.45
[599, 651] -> 1.44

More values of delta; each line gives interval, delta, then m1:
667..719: 38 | 1439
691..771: 48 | 2274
